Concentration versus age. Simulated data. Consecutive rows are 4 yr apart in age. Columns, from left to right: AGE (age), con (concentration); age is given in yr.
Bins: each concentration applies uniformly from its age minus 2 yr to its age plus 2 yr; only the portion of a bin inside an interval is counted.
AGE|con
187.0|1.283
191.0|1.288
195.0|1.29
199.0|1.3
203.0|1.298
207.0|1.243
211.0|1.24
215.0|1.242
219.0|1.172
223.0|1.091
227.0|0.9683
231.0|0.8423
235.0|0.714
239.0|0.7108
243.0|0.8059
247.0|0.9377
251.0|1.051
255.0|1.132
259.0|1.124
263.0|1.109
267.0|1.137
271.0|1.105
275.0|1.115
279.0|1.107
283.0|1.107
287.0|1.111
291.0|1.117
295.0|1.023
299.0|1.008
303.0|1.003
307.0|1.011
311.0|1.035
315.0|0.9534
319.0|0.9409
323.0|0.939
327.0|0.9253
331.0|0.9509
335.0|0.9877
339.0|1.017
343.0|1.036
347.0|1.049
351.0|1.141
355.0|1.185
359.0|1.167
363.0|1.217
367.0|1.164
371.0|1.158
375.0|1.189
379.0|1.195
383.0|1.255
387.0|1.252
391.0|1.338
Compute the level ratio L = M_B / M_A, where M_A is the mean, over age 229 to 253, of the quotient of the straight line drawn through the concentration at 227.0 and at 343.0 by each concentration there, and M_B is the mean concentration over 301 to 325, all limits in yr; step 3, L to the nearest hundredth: 0.83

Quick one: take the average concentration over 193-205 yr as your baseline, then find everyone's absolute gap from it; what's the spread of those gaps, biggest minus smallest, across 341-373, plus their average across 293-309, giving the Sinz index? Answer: 0.47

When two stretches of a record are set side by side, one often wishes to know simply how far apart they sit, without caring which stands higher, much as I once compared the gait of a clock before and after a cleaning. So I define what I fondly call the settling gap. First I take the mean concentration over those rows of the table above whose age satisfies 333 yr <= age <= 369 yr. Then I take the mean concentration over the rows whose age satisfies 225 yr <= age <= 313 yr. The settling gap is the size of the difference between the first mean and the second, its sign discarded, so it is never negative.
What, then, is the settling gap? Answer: 0.09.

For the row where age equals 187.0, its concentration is 1.283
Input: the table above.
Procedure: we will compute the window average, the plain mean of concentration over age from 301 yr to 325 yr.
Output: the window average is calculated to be 0.98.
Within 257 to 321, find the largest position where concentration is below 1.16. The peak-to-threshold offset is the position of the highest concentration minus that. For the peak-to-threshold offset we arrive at -52 yr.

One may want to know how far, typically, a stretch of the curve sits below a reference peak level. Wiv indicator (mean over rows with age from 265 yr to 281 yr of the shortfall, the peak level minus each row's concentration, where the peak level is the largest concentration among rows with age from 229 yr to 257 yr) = 0.02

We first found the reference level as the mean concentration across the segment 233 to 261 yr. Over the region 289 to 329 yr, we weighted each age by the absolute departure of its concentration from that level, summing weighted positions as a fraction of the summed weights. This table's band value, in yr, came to 301.1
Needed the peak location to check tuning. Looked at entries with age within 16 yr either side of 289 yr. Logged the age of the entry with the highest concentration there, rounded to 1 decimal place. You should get 291.0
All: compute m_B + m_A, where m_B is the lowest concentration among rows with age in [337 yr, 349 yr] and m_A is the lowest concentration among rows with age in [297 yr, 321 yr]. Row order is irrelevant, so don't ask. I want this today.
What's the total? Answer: 2.0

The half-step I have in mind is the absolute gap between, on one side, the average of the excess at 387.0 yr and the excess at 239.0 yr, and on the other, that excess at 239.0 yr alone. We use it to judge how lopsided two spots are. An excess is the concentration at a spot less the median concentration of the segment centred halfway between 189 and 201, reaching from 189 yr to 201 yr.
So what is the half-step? 0.27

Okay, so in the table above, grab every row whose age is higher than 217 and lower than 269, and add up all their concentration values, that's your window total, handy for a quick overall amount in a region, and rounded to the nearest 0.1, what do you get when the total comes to 12.8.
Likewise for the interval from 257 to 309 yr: 14.1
